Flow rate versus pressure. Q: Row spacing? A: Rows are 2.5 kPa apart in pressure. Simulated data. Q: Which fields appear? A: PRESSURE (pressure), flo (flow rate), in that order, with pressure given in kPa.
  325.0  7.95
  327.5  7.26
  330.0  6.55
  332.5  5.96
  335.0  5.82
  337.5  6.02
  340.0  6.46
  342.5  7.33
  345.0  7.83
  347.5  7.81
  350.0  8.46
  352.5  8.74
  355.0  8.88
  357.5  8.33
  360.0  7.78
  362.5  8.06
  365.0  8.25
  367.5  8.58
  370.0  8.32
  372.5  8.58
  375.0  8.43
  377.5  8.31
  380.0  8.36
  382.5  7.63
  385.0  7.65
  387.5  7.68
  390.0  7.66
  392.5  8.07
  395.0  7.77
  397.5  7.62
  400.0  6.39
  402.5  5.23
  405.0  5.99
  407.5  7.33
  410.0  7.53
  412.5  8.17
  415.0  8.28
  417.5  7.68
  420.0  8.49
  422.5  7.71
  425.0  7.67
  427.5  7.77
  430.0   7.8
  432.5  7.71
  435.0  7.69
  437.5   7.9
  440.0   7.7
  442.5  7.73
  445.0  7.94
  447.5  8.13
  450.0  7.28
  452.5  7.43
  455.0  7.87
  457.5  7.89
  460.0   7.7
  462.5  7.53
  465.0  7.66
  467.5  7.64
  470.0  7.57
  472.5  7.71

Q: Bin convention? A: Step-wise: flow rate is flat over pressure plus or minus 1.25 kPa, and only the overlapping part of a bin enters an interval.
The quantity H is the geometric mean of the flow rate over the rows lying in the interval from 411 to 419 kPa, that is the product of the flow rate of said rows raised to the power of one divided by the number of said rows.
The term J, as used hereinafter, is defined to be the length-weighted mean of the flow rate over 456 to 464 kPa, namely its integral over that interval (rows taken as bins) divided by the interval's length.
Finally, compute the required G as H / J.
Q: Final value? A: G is 1.04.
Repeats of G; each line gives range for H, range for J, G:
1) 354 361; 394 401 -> 1.14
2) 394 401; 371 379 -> 0.86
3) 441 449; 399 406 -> 1.36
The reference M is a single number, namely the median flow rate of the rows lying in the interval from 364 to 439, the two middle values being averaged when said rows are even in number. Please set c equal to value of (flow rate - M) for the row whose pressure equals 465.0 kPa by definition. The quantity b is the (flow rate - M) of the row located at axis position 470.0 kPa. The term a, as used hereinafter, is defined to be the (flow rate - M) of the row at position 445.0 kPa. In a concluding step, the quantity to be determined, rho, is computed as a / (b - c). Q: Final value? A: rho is -2.22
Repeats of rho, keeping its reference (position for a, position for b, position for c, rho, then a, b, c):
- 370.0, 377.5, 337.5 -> 0.25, 0.58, 0.6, -1.720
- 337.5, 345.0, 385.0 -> -9.56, -1.72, 0.1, -0.090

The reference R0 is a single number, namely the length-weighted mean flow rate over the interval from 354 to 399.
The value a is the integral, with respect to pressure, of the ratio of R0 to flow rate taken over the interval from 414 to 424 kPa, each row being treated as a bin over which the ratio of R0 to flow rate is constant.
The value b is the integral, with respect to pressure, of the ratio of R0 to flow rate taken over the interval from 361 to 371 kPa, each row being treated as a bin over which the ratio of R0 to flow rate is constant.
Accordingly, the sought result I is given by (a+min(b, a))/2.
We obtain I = 9.94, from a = 10.1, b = 9.8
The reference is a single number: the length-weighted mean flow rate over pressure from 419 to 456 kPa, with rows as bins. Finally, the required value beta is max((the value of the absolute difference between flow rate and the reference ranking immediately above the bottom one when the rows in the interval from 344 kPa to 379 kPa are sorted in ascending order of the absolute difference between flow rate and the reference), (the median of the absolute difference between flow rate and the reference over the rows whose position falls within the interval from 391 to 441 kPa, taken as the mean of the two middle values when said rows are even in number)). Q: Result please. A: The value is 0.1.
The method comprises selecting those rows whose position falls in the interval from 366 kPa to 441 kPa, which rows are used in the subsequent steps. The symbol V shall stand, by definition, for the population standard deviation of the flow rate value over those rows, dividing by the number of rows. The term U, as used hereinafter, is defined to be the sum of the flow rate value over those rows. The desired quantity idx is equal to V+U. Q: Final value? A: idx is 232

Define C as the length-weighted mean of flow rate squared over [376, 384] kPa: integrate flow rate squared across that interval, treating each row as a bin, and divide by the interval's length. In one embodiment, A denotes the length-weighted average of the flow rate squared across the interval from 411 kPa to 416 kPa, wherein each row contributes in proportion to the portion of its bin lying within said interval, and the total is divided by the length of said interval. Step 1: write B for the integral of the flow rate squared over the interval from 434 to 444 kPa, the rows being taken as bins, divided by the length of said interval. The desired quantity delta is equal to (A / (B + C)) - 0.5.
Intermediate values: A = 67.1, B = 60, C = 66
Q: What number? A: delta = 0.03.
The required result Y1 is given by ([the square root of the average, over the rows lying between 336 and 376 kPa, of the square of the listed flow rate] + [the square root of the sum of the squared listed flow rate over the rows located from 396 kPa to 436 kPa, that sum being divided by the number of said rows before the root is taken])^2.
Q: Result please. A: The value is 241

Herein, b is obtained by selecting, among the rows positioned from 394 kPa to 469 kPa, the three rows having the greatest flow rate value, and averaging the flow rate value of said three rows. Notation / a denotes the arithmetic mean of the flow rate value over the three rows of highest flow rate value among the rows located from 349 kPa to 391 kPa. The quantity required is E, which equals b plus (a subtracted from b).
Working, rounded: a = 8.7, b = 8.31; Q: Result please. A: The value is 7.9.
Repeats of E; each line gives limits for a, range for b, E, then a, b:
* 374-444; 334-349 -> 6.9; 8.4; 7.66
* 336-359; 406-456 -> 7.9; 8.7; 8.31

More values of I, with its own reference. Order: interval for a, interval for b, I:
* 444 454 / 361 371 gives 10.16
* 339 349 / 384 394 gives 10.71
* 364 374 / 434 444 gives 9.60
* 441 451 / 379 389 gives 10.40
